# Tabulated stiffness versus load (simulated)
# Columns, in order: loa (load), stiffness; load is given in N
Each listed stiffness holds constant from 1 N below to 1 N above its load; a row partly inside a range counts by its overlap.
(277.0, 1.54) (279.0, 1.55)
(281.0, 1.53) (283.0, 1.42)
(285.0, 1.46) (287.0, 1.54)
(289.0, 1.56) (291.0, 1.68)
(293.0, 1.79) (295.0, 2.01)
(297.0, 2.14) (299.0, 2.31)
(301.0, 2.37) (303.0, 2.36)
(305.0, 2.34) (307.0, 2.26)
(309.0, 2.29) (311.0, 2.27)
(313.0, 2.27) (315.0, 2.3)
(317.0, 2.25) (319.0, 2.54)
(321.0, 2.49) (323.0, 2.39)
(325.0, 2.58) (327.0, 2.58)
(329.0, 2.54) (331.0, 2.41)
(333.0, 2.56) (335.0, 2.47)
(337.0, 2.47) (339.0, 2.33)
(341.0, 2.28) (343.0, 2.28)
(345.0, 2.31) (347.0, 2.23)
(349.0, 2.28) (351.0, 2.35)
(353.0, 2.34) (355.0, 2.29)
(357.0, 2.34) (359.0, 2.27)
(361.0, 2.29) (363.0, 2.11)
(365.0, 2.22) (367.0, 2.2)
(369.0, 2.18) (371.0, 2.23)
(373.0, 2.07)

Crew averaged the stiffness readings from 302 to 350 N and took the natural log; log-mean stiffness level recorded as 0.87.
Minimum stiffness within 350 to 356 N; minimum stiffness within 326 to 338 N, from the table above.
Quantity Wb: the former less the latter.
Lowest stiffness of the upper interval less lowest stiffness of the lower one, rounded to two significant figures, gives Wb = -0.12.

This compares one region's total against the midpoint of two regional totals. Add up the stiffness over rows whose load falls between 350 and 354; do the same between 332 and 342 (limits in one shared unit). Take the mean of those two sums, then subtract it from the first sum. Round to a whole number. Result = -4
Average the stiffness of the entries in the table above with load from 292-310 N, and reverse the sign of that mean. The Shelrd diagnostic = -2.21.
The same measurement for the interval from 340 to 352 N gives -2.29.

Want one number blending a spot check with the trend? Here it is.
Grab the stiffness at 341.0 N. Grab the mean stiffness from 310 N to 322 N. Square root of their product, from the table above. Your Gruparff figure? 2.32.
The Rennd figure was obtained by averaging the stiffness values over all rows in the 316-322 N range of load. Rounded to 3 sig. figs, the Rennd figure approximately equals 2.43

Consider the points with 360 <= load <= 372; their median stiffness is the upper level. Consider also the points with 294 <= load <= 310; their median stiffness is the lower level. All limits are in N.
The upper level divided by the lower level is 0.96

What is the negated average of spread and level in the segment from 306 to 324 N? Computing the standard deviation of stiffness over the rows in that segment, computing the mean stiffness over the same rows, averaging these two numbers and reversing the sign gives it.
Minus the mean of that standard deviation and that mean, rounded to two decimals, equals -1.22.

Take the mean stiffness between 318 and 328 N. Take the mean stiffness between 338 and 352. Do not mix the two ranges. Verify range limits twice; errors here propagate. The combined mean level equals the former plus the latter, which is 4.81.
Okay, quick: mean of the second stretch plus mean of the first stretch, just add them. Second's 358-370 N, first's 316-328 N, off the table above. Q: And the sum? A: 4.68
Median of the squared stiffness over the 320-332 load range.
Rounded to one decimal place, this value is 6.3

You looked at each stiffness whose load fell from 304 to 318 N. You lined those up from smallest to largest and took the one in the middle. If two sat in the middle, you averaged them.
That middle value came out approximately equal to 2.27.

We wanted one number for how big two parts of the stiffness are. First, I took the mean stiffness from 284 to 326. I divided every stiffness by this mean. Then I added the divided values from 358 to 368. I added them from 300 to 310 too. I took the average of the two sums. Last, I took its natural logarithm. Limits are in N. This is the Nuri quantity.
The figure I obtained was 1.66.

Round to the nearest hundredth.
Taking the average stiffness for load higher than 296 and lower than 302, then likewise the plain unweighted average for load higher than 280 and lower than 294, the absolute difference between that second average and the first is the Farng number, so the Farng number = 0.70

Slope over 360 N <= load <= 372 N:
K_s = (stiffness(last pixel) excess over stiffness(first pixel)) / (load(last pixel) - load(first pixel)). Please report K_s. -0.01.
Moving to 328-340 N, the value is -0.02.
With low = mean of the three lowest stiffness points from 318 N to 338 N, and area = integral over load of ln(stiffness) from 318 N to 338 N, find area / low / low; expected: 3.1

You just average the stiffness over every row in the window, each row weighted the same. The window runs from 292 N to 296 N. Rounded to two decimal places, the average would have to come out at 1.90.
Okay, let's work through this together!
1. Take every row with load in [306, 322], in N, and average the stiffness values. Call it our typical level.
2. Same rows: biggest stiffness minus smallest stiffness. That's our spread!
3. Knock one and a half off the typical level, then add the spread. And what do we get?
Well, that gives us 1.12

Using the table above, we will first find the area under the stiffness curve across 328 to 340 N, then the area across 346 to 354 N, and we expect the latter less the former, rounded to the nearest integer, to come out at -11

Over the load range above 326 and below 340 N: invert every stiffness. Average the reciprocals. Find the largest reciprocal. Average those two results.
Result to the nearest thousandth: 0.416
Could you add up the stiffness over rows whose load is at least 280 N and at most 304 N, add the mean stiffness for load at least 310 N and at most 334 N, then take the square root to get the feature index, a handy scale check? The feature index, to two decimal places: 4.96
